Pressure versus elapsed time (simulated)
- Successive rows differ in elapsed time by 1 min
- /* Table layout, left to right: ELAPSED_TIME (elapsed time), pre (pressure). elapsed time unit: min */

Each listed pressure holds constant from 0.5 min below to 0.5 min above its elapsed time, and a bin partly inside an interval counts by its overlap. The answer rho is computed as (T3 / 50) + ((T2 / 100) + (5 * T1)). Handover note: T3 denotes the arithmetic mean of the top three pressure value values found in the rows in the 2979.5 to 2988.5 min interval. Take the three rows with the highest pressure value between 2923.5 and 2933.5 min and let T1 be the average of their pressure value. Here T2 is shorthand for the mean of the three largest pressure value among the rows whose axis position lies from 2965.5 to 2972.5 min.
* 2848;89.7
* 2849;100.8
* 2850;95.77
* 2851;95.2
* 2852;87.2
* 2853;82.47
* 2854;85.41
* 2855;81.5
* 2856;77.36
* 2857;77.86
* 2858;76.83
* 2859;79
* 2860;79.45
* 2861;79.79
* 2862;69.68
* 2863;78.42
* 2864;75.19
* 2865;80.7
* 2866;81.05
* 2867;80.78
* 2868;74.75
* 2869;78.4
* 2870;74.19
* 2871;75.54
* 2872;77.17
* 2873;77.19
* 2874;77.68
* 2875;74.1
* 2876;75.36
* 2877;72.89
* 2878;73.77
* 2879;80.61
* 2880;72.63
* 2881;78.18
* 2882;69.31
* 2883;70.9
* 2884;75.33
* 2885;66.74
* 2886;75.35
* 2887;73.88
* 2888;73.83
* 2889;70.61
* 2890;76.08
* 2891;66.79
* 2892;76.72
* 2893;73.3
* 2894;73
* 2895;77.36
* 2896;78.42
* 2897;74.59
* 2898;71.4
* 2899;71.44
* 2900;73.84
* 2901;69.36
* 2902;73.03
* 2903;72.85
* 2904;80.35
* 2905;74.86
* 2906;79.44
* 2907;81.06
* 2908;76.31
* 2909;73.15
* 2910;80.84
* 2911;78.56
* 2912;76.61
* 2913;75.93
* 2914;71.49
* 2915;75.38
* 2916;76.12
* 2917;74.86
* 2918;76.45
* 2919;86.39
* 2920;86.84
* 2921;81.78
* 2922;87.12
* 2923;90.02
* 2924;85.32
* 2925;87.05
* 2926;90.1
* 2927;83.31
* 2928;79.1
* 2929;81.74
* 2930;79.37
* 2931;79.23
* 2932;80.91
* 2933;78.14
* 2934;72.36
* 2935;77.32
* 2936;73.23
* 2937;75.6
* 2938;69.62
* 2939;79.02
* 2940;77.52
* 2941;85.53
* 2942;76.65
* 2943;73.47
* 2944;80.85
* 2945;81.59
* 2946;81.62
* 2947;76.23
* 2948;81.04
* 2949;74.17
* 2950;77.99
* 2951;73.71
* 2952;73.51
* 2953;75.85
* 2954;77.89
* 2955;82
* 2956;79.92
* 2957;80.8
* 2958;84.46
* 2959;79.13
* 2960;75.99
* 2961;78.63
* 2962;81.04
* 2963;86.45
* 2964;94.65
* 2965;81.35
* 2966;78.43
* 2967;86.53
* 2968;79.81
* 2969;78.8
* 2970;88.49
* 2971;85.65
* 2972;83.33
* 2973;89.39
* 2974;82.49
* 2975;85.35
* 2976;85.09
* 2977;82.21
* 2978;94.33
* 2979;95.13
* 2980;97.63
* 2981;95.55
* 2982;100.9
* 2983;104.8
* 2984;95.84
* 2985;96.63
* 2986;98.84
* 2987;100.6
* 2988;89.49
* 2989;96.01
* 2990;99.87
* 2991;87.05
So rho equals 440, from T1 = 87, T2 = 86.9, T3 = 102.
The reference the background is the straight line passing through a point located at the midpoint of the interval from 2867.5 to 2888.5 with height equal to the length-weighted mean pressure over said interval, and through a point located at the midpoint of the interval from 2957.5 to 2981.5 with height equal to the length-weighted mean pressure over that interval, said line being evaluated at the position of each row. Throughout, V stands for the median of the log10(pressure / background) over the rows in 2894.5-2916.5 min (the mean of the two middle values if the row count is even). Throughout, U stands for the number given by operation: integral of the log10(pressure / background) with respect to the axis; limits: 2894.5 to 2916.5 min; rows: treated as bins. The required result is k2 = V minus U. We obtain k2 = 0.28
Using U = -0.30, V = -0.016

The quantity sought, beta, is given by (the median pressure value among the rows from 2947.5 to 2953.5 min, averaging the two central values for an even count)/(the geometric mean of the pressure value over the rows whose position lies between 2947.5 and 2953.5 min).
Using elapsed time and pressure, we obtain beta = 0.987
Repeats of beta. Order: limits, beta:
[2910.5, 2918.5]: 1.005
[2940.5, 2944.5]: 0.997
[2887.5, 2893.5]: 1.010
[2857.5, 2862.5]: 1.028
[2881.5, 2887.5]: 1.008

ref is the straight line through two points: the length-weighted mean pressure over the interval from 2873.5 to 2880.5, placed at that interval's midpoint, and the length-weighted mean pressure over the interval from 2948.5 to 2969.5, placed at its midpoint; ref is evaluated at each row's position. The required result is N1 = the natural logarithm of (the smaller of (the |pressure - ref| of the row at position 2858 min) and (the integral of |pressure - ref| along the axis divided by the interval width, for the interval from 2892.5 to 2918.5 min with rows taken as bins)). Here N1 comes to 0.97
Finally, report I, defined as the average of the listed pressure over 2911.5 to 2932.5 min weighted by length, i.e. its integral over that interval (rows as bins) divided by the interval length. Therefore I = 81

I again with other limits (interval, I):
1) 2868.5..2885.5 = 75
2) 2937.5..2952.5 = 78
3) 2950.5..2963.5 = 79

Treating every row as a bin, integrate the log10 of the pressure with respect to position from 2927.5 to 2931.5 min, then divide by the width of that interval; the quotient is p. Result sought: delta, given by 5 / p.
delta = 2.63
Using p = 1.90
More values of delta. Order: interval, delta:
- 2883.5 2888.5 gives 2.68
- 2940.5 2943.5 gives 2.64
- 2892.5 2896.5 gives 2.66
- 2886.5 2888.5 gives 2.68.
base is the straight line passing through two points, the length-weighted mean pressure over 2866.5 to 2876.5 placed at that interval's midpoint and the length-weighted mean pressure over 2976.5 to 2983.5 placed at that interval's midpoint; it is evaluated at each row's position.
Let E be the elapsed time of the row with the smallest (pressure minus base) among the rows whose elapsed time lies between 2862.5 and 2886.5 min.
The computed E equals 2885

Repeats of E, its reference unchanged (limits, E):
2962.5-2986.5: 2969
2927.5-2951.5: 2938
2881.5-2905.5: 2891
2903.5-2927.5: 2914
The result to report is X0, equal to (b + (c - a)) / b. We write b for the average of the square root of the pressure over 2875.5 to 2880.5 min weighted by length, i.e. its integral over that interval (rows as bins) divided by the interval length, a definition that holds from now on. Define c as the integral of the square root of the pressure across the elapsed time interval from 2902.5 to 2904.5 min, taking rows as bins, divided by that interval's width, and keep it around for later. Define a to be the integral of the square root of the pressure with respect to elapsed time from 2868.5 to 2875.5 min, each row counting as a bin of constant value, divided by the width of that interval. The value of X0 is 1.00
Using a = 8.74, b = 8.66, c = 8.7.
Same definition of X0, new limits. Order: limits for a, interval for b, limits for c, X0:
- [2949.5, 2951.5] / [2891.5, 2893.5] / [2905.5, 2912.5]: 1.01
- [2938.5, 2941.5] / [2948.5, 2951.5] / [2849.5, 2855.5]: 1.05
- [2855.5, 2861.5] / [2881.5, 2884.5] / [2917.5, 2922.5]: 1.03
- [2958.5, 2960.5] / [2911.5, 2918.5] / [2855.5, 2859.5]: 1.00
